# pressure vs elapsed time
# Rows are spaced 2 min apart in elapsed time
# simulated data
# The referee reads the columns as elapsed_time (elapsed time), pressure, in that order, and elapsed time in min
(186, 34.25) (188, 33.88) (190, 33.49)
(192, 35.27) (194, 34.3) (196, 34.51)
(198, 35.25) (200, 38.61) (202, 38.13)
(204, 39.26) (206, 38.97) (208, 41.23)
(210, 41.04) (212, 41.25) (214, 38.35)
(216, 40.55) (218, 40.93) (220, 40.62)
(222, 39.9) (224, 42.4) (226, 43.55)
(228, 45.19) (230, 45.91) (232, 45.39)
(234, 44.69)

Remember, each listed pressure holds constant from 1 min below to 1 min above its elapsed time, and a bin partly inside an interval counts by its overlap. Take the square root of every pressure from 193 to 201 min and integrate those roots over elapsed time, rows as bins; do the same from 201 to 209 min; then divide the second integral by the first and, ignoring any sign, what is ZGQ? 1.05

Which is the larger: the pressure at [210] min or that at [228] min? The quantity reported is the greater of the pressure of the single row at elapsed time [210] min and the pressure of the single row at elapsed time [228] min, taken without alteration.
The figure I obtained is 45.2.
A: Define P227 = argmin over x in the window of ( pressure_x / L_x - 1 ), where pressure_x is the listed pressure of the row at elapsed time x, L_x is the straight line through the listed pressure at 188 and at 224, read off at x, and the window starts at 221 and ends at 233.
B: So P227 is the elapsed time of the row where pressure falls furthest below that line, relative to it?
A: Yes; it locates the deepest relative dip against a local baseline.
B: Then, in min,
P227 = 222 min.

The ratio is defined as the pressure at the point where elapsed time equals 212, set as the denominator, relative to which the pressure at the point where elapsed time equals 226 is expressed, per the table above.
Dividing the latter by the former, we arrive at 1.06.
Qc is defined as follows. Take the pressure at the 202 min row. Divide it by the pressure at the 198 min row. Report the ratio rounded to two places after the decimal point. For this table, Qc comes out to 1.08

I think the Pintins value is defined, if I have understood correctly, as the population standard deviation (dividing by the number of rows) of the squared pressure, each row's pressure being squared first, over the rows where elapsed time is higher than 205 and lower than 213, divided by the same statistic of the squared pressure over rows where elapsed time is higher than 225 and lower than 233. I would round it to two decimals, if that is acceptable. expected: 0.97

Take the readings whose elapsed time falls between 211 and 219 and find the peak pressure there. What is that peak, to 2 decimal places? 41.25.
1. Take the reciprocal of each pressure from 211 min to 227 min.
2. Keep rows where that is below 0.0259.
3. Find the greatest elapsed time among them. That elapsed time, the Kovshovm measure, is 226 min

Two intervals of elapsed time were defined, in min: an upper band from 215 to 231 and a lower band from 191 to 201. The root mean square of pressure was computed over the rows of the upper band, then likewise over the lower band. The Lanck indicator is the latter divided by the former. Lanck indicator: 0.839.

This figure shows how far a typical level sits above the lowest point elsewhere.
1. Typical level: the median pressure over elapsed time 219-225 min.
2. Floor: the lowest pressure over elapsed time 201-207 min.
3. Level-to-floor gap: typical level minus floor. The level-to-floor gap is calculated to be 2.5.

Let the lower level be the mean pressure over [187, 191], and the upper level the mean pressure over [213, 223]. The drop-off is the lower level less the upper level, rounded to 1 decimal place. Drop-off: -6.4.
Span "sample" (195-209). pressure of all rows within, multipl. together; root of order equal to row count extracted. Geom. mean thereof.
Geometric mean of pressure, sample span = 37.9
